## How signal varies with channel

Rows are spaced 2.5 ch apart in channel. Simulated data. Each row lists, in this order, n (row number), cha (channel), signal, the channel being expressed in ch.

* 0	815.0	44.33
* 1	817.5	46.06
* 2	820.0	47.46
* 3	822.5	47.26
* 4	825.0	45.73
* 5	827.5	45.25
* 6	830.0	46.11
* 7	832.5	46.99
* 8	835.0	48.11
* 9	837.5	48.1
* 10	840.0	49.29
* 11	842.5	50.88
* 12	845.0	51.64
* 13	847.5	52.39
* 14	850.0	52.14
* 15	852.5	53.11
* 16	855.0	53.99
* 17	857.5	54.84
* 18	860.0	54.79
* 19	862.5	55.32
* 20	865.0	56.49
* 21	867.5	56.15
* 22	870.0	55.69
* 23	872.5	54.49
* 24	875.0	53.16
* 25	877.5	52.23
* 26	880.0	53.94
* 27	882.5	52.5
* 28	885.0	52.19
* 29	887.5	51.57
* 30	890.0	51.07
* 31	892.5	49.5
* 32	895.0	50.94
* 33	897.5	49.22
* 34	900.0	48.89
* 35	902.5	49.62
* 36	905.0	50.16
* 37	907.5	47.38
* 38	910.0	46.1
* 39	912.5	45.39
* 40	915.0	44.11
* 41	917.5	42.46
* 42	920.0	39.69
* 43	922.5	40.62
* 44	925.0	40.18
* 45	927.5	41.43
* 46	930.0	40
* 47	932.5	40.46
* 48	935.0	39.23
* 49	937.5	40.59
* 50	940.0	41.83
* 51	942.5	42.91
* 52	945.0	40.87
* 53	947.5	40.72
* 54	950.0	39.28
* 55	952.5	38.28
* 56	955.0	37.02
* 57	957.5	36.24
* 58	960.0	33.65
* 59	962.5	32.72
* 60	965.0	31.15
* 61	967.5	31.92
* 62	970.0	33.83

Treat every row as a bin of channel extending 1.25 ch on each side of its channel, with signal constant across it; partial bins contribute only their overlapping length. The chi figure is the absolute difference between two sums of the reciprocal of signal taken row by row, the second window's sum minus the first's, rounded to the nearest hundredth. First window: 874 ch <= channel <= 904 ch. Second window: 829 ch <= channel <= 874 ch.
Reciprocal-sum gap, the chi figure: 0.11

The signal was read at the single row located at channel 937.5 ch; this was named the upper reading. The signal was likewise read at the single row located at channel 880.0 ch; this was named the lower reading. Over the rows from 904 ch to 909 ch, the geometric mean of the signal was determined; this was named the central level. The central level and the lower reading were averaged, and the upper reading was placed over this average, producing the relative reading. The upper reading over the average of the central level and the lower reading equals 0.79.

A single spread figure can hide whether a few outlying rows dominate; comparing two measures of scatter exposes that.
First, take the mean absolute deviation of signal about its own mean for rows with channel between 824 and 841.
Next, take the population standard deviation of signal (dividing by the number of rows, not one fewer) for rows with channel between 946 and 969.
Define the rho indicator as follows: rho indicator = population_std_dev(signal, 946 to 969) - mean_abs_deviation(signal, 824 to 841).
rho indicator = 2.0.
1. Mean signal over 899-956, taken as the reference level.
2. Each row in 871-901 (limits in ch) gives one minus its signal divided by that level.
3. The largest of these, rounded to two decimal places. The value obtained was -0.15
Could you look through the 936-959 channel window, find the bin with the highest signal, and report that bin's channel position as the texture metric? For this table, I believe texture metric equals 942.5 ch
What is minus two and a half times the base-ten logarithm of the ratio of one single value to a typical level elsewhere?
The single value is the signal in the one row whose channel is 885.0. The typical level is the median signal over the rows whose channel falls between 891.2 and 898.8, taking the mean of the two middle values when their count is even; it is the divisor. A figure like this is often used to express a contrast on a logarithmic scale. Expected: -0.06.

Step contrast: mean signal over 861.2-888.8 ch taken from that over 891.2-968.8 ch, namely -12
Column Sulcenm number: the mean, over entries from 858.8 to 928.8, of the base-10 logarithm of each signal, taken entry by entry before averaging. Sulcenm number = 1.69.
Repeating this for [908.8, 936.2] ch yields 1.62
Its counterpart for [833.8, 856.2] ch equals 1.71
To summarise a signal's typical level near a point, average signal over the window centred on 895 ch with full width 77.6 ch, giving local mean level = 49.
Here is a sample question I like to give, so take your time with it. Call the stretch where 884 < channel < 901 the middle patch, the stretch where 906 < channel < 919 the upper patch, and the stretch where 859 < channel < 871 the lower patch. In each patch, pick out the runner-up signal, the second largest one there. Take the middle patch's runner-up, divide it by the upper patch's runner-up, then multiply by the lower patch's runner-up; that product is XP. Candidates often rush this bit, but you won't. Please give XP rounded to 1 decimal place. 62.8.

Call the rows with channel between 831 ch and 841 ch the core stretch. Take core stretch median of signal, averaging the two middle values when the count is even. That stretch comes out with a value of 48.1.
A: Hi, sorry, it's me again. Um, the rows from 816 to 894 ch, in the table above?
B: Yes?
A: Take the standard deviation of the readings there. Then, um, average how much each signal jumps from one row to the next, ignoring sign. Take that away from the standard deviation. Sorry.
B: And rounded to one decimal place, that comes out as 2.5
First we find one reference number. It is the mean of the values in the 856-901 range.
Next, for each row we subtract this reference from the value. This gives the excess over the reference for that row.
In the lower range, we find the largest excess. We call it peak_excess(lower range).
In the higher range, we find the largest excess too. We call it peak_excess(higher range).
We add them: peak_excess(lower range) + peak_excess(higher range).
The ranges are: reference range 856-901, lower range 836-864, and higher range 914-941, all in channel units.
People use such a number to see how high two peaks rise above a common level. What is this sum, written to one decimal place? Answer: -6.5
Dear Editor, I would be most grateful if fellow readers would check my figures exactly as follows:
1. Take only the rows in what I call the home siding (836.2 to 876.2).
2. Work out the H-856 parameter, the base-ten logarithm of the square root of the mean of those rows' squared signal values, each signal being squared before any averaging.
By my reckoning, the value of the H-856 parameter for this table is 1.73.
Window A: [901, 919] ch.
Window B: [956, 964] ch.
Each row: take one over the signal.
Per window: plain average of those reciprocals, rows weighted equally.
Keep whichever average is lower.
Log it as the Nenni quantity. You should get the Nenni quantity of 0.0216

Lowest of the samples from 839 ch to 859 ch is 49.29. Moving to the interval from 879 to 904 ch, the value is 48.89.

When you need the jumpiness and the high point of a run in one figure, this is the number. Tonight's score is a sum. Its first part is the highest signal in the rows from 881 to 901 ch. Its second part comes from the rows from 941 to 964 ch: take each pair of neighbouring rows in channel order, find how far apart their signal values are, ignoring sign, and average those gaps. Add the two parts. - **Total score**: 54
